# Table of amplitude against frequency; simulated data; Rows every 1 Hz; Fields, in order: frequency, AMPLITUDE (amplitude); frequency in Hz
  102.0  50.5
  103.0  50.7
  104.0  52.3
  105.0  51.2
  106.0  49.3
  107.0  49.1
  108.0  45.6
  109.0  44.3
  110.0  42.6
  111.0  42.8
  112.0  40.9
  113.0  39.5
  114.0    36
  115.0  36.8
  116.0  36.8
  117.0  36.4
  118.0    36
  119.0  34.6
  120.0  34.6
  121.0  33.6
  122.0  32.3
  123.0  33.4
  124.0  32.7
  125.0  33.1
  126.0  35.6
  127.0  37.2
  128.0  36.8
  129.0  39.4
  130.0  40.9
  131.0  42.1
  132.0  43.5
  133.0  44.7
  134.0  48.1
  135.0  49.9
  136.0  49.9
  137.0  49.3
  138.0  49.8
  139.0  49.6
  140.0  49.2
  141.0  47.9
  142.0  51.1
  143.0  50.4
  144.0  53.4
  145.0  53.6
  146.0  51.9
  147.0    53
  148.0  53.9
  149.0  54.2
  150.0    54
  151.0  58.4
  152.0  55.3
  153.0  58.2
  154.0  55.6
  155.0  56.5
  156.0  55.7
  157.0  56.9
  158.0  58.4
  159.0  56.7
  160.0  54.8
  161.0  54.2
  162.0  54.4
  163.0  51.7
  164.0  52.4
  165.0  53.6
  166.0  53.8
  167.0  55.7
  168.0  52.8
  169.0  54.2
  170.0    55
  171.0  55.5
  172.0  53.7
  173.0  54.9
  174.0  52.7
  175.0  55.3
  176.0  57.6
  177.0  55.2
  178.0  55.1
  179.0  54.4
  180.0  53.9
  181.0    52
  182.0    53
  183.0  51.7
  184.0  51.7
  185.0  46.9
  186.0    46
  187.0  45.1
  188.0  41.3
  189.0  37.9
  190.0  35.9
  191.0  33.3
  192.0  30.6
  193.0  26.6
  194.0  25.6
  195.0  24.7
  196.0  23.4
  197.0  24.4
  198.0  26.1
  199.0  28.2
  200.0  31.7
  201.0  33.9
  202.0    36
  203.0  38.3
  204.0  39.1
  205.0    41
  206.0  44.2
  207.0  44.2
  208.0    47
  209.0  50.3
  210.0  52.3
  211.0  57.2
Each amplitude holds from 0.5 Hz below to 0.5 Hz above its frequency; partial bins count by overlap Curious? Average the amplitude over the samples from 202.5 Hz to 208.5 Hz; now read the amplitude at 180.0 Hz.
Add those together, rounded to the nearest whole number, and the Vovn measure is 96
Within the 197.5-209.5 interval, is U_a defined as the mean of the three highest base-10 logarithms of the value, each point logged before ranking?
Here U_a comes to 1.673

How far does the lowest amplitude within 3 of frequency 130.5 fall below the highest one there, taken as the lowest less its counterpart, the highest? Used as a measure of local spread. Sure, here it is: -7.9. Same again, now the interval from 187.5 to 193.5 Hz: -14.7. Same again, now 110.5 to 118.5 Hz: -6.8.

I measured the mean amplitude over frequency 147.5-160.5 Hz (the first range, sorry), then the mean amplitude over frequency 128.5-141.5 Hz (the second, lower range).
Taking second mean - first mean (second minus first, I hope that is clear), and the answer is -10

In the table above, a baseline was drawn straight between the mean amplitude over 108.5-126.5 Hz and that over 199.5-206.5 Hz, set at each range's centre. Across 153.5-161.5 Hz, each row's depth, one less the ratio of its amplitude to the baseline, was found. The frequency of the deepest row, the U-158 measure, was 161.0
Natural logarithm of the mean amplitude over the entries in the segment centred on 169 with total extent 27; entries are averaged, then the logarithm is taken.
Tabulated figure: 4.00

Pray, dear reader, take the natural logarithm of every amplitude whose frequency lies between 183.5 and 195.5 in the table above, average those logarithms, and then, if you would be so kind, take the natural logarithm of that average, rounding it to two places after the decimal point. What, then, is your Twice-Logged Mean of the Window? 1.28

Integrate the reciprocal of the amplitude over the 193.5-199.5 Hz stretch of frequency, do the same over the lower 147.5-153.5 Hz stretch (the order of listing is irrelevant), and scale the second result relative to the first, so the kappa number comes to 0.46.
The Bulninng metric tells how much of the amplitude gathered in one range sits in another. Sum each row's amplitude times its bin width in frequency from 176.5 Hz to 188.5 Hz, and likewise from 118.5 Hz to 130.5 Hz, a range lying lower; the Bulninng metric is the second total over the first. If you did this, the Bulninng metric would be 0.70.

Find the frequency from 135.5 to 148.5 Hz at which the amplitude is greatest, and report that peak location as 148.0 Hz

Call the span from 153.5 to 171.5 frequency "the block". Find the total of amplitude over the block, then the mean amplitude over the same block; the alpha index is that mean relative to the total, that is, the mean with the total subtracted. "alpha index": -933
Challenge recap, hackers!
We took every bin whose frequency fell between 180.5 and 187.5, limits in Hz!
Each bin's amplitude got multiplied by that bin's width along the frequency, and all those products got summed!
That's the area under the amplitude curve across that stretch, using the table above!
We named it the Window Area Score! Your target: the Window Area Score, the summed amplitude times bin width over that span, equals 346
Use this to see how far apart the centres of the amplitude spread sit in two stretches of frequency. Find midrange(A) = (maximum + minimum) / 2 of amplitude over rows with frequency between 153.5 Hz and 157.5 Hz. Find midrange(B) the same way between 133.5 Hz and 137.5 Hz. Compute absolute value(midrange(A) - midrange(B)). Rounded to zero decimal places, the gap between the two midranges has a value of 7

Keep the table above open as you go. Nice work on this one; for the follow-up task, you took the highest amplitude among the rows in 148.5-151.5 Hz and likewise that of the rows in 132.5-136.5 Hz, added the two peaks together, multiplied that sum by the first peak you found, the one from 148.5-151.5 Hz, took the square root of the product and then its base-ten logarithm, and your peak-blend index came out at 1.90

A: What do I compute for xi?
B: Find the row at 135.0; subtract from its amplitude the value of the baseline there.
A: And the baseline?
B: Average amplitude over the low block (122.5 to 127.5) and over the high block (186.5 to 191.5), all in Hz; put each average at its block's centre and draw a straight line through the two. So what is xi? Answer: 14.8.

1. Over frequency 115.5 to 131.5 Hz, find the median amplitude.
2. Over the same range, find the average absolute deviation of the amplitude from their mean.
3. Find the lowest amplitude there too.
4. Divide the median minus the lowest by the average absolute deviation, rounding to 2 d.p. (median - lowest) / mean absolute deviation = 1.57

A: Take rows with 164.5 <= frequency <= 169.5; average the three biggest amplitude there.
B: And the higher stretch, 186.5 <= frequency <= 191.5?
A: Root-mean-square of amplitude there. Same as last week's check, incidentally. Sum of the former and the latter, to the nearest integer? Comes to 93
